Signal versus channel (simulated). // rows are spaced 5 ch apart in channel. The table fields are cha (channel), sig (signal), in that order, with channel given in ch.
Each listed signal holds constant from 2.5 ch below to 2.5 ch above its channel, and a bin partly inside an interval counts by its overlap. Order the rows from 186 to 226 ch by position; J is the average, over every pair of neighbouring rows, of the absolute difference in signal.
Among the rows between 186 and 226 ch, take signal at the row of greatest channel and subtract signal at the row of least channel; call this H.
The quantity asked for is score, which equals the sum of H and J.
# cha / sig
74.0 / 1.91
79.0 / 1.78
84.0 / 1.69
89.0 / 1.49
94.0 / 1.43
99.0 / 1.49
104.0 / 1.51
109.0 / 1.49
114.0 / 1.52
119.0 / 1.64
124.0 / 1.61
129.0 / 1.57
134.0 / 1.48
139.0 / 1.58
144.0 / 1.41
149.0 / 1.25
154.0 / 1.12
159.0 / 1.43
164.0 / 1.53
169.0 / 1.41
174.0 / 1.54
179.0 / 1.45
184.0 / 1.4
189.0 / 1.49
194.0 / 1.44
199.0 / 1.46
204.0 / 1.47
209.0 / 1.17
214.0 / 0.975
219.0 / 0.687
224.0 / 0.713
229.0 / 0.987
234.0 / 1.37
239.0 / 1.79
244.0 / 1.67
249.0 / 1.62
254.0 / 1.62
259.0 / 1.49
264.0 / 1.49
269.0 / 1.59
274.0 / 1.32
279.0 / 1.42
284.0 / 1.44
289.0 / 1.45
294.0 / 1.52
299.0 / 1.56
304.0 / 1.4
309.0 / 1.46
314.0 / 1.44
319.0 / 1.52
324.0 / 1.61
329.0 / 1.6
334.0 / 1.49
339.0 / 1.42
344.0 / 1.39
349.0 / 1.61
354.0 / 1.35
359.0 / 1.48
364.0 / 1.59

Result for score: -0.65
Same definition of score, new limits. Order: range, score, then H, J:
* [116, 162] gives -0.08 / -0.21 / 0.13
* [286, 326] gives 0.23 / 0.16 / 0.07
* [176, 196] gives 0.05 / -0.01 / 0.06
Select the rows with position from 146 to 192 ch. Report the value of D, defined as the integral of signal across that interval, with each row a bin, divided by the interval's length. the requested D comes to 1.40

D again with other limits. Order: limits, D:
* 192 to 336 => 1.41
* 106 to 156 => 1.47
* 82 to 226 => 1.40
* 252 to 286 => 1.48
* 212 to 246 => 1.17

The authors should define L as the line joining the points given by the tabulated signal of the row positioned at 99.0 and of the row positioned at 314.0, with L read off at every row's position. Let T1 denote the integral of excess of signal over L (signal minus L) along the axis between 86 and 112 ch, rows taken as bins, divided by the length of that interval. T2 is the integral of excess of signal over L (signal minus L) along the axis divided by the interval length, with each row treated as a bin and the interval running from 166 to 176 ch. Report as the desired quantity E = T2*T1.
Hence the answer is 0.000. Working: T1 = 0.00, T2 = 0.00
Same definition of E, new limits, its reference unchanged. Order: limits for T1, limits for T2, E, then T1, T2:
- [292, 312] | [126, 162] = -0.003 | 0.04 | -0.07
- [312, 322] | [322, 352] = 0.004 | 0.05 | 0.08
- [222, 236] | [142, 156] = 0.096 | -0.44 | -0.22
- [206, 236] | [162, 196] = 0.003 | -0.48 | -0.01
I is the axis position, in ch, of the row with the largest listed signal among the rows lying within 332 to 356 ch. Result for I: 349.0 ch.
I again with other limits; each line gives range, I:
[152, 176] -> 174.0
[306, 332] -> 324.0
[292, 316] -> 299.0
